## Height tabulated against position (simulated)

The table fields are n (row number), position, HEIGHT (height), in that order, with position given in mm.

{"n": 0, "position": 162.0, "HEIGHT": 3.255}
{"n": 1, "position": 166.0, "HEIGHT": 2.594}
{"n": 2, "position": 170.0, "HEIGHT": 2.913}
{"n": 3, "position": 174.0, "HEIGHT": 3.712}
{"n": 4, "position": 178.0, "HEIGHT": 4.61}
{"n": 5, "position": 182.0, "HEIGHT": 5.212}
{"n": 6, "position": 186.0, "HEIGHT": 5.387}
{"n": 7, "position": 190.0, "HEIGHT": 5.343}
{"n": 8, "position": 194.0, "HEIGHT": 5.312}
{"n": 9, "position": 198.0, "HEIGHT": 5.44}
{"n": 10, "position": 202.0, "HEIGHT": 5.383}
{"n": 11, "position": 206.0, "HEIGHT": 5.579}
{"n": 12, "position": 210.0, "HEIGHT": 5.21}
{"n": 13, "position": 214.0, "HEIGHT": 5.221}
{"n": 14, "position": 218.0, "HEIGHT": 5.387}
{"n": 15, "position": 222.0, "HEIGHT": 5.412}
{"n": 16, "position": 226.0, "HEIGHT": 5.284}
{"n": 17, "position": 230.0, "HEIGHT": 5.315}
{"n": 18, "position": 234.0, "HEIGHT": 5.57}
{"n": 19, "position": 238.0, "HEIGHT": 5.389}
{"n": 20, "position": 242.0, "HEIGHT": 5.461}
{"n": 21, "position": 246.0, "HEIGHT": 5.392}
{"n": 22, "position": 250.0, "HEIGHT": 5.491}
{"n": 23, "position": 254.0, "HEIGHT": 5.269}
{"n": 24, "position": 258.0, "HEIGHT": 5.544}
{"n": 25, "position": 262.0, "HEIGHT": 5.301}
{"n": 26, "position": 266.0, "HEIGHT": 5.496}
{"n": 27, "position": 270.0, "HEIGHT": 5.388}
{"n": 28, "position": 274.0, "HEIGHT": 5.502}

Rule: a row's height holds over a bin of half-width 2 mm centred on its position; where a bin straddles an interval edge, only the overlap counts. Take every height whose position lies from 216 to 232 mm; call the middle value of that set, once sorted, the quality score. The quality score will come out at 5.35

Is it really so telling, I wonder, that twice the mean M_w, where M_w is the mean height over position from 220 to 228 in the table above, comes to 10.7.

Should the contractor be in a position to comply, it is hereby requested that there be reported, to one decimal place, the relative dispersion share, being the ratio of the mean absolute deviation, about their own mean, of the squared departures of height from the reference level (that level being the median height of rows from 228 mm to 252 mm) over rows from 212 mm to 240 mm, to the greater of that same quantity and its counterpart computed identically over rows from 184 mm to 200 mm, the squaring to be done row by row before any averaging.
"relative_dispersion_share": 1.0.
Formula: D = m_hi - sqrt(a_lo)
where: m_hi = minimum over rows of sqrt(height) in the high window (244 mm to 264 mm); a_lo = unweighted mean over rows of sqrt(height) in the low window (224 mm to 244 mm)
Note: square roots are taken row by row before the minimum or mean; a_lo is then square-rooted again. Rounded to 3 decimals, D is 0.771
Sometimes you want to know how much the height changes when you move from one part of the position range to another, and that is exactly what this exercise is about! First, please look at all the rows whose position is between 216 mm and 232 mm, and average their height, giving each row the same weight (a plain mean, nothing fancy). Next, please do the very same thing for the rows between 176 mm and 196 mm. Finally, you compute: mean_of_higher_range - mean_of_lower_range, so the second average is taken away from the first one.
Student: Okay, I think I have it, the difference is 0.18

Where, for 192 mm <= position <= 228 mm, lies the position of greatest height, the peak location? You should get 206.0 mm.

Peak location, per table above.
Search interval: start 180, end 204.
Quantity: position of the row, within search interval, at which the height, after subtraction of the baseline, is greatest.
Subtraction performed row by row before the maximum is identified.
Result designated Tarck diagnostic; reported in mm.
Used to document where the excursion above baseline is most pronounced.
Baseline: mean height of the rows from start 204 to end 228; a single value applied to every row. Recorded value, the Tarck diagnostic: 198.0 mm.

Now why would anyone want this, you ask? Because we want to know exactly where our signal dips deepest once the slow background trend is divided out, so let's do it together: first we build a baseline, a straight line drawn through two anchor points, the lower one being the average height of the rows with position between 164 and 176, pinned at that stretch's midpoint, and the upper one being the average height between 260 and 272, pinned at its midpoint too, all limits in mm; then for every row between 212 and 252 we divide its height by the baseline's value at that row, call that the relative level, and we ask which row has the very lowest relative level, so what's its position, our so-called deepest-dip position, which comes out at 250.0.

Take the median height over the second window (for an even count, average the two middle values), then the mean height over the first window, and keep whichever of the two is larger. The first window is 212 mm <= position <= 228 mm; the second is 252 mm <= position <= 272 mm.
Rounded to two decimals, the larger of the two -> 5.39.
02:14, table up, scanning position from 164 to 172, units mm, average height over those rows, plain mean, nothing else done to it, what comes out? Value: 2.75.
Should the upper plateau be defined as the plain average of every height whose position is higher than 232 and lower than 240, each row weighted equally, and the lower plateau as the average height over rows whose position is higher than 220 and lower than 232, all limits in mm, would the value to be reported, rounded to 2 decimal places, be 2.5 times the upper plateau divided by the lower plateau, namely 2.57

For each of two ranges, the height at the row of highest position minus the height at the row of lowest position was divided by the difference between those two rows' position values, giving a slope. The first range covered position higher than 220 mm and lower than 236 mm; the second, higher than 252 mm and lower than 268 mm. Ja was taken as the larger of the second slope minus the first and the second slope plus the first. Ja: 0.032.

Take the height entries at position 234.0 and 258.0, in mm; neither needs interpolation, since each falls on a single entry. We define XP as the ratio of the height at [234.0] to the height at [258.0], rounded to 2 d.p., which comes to 1.00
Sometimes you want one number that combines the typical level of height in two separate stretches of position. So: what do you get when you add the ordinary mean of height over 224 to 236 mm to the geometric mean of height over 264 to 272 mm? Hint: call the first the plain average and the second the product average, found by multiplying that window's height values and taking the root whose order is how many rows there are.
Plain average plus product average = 10.8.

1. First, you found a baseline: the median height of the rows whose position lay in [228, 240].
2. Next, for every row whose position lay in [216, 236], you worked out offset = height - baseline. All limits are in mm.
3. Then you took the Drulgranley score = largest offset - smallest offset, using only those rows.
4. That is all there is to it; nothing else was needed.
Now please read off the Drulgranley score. 0.29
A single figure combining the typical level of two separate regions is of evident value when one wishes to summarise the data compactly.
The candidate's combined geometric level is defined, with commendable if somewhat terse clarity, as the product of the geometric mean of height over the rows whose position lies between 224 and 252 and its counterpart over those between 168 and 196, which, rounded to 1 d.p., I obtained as 24.6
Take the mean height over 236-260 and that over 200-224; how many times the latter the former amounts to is 1.01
